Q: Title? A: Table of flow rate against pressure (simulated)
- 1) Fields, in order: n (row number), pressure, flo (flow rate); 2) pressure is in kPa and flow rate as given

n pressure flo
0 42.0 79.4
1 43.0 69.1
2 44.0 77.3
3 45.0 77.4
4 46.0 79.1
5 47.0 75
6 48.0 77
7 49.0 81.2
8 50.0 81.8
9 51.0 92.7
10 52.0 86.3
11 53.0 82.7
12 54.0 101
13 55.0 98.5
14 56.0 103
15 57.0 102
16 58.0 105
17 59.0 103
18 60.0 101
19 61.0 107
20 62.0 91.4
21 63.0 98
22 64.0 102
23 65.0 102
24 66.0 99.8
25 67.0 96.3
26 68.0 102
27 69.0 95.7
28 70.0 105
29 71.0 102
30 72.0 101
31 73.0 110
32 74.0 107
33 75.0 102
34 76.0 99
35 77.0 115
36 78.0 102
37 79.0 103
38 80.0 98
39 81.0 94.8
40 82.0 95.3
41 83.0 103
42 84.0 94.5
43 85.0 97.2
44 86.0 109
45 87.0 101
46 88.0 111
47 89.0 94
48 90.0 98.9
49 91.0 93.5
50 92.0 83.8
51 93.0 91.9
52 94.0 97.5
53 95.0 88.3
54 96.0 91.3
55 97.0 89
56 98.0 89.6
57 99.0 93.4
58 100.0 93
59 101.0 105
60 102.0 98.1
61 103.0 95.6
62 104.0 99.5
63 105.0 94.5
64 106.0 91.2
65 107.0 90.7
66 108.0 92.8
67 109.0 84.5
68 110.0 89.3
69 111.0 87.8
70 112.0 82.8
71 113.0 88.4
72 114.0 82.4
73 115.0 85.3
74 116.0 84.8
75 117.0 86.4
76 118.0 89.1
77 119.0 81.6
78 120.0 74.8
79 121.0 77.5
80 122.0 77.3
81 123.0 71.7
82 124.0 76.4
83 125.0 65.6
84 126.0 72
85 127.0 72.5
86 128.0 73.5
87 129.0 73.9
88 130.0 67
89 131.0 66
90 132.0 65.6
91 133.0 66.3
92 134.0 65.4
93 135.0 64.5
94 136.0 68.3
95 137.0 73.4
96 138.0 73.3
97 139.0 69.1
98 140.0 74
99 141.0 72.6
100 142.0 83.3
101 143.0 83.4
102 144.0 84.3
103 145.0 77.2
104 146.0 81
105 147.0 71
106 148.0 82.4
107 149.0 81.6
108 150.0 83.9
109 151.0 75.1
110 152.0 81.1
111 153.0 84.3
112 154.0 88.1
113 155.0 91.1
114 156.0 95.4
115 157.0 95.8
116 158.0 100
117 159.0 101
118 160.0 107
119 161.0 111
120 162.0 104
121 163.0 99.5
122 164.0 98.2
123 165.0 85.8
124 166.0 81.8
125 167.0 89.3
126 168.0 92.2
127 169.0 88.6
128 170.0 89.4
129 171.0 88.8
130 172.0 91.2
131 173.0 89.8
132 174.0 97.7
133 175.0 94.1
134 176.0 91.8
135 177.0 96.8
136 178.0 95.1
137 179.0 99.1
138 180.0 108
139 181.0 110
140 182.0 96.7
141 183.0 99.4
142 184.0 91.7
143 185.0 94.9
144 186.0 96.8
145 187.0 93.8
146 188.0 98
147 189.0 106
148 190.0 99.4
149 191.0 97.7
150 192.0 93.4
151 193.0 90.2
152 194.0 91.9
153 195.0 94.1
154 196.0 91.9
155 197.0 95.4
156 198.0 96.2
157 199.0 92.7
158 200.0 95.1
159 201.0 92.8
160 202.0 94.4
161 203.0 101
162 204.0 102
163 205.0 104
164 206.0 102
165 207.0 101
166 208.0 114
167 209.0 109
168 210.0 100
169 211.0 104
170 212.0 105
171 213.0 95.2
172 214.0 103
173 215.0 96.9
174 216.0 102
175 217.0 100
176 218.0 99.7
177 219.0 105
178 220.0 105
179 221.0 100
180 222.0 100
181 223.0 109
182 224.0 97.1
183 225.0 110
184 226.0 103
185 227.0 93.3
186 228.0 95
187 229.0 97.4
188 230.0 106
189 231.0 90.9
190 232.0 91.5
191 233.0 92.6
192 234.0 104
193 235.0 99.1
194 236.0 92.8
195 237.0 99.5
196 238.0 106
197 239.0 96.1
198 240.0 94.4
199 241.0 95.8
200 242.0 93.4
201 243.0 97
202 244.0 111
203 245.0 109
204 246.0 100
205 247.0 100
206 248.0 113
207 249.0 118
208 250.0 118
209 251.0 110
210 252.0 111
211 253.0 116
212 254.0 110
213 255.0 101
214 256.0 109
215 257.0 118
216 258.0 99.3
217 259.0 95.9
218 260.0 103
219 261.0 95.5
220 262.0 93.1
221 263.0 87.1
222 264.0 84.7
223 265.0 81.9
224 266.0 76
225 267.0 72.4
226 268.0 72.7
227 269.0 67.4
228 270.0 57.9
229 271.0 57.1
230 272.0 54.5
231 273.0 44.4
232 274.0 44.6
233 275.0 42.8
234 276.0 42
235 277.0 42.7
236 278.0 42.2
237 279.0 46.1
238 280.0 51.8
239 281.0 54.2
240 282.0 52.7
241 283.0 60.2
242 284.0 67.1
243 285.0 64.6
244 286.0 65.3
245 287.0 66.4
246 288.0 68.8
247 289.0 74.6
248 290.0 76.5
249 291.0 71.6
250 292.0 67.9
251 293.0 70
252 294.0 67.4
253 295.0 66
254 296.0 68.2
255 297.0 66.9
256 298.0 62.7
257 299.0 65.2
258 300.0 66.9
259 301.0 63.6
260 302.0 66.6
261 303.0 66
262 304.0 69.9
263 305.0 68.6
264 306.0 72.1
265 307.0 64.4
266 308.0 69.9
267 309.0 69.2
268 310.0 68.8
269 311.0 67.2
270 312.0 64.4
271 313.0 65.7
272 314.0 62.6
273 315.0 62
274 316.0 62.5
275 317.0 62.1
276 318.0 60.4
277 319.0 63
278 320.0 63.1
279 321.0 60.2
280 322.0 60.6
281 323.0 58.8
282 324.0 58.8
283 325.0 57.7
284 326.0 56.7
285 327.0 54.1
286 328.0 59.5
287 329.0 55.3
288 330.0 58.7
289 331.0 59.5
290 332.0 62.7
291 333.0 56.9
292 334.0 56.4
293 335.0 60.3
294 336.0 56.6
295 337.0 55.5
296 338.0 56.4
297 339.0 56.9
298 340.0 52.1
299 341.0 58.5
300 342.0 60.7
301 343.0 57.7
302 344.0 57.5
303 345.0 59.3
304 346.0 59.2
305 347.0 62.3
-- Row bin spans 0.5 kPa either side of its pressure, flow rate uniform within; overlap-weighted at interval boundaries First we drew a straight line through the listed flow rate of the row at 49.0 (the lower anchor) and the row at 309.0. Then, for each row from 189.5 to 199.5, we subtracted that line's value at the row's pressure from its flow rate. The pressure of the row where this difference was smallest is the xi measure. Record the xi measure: 193.0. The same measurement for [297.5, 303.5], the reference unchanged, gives 298.0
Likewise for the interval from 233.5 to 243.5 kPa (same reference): 236.0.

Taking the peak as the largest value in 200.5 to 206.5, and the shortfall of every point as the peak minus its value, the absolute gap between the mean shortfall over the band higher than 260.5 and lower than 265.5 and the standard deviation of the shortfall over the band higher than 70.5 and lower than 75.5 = 12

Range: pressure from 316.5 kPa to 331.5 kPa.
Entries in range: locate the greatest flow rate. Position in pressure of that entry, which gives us 320.0 kPa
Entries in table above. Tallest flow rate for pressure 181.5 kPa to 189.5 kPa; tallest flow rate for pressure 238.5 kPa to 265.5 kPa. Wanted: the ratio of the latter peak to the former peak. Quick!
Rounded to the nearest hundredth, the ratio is 1.11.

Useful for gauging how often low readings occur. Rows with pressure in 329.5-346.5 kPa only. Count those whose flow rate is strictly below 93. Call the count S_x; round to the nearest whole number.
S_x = 17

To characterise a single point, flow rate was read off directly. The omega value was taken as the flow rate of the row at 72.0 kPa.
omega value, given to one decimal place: 101.0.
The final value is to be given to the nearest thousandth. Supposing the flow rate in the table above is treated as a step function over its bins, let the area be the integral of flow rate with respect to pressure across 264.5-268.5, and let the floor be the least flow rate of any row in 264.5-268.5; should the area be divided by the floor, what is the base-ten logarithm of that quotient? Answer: 0.622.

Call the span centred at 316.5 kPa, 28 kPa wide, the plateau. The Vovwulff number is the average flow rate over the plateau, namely 63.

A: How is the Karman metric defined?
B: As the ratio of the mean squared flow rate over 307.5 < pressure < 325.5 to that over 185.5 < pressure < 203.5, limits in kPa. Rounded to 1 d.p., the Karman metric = 0.4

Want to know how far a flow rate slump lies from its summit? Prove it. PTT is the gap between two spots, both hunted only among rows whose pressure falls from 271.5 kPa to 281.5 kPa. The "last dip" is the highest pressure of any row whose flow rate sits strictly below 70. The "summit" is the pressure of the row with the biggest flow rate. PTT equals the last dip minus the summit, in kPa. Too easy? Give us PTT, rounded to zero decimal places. 9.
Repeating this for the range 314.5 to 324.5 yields 4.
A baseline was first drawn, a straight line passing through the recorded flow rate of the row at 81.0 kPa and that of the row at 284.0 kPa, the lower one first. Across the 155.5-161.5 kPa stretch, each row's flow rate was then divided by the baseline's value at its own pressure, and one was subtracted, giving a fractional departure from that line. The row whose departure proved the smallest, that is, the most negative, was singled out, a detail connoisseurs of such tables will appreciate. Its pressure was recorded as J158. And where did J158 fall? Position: 156.0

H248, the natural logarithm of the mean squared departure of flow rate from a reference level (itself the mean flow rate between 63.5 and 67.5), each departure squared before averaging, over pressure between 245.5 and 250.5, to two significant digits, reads 5.1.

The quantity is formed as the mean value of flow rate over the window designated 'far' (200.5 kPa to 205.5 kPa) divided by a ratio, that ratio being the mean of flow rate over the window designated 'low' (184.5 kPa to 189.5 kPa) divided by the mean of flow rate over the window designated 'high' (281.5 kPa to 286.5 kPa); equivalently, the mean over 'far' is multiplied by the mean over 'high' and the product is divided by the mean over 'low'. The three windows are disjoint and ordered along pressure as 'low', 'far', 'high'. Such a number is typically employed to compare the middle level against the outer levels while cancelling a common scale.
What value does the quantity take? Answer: 63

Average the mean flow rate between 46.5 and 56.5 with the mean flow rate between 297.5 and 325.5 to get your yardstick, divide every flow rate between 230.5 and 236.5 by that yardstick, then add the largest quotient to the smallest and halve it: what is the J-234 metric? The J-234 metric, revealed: 1.28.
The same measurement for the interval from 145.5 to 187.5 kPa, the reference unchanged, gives 1.19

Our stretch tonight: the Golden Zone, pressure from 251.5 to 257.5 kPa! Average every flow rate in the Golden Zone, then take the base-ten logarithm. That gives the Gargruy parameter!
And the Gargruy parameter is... 2.04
